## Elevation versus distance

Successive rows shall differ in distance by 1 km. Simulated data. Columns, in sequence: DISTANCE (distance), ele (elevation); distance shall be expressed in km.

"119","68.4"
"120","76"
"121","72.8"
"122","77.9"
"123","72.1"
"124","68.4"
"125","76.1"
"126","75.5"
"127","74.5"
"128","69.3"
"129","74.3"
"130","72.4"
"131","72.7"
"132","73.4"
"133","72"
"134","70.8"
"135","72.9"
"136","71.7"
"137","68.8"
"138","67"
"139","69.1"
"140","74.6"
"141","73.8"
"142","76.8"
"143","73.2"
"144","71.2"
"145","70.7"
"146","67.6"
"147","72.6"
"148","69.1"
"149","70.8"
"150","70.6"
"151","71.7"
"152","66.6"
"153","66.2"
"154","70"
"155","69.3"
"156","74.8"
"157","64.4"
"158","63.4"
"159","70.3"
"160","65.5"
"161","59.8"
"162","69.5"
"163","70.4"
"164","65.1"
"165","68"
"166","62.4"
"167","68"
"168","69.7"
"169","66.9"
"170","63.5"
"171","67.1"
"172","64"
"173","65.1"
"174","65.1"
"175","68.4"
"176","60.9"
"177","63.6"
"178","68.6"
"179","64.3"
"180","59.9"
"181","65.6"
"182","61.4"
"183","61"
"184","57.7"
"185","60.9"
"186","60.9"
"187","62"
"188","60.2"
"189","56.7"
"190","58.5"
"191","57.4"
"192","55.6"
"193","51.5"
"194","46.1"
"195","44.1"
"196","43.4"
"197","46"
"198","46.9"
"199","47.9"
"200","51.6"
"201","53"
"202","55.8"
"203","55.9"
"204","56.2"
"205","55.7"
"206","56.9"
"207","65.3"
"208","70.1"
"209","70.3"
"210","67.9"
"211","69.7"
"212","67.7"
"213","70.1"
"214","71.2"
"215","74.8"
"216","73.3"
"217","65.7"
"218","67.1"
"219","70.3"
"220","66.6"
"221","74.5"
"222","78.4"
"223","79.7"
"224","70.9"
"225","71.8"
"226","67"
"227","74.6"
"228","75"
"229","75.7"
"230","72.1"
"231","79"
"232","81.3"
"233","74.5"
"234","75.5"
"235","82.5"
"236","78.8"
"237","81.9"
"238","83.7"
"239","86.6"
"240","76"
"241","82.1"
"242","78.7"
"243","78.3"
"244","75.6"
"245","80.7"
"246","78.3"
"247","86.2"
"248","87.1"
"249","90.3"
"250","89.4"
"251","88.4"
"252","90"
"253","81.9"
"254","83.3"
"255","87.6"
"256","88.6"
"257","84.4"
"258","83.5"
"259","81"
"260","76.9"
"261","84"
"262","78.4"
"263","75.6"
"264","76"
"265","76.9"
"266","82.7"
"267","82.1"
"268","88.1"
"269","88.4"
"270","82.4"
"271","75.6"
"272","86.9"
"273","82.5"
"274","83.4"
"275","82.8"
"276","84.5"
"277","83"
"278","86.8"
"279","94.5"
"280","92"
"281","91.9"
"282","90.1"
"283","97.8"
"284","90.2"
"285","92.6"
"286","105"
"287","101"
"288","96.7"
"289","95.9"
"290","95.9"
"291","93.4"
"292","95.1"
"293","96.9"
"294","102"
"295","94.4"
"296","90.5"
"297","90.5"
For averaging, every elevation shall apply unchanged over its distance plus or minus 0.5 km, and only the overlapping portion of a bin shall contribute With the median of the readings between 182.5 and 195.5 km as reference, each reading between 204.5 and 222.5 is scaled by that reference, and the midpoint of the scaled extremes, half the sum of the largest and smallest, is 1.16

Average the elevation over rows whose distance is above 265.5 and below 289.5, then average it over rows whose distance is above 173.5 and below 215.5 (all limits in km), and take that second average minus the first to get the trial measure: -29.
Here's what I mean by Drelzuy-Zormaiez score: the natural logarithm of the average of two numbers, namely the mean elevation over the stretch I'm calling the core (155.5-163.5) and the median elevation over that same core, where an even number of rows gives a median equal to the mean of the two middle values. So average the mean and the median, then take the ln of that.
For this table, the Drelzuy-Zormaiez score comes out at 4.21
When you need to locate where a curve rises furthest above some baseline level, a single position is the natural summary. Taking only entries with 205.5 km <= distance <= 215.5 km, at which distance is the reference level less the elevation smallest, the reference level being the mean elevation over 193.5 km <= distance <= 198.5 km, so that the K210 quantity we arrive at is 215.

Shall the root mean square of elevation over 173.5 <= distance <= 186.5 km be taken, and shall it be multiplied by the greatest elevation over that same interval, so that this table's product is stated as 4324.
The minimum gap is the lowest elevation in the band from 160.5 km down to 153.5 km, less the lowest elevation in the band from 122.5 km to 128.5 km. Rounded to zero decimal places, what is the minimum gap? -5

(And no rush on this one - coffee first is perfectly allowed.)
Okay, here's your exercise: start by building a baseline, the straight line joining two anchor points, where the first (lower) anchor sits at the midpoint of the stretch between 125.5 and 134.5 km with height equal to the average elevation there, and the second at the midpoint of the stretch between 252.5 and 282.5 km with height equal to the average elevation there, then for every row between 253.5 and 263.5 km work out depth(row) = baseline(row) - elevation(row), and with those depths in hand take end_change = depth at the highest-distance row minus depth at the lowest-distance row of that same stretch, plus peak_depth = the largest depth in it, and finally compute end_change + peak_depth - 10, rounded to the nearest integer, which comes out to 6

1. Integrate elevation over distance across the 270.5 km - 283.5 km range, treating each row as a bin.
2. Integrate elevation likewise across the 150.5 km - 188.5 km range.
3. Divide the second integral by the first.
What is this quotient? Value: 2.2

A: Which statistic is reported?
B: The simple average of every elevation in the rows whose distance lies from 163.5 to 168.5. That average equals 66.6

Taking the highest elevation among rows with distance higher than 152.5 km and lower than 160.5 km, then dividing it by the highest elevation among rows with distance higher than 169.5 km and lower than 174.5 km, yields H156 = 1.11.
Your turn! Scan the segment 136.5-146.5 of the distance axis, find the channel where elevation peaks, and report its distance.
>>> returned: 142 km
